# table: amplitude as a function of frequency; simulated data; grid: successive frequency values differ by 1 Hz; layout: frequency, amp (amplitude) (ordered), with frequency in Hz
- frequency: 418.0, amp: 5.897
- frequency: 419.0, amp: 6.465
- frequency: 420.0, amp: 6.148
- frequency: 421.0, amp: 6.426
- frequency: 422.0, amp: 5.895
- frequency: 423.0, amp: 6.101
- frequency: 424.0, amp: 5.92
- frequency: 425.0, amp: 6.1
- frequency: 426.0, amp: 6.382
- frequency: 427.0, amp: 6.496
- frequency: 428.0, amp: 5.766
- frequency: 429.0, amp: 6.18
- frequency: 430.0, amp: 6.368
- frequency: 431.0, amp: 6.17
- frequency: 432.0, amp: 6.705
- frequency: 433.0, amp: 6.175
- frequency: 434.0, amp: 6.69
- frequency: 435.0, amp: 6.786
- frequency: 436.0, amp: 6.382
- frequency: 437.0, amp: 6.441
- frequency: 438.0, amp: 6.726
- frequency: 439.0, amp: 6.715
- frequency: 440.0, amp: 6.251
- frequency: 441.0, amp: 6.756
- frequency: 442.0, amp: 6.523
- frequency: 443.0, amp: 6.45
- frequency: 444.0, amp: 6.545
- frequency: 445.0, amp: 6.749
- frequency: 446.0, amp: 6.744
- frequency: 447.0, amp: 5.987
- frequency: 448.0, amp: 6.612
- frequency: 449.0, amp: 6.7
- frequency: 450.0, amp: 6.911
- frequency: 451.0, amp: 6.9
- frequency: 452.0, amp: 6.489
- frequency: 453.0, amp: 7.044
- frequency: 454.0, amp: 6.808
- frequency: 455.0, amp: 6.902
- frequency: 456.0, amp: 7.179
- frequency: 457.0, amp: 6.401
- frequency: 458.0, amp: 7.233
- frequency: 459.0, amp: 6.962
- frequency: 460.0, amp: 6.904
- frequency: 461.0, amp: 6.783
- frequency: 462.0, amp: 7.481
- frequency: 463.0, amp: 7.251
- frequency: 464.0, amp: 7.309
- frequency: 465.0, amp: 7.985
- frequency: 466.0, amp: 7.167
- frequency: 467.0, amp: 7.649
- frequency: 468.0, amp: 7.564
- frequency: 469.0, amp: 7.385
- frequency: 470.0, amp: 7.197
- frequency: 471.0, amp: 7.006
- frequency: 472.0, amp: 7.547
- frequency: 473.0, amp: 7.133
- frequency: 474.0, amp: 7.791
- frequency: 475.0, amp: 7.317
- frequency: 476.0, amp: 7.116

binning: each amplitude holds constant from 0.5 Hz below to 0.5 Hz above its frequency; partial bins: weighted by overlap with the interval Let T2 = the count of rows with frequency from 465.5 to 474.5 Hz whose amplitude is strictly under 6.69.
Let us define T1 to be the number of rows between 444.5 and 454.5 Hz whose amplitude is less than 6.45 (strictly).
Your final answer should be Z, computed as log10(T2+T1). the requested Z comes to 0.00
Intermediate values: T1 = 1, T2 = 0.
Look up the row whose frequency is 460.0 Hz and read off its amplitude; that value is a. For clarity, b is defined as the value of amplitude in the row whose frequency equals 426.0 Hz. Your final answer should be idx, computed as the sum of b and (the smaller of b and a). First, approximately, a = 6.904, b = 6.382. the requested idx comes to 12.8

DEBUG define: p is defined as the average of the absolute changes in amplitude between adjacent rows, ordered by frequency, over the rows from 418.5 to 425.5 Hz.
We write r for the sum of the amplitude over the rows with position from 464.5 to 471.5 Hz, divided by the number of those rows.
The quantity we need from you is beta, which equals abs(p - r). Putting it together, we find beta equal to 7.1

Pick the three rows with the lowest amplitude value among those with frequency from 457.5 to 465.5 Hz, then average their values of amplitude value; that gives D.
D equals 6.9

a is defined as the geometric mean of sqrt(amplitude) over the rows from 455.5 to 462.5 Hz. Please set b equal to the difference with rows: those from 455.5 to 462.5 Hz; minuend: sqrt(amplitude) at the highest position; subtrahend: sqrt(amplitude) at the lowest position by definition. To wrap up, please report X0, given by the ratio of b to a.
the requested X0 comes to 0.02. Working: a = 2.64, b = 0.06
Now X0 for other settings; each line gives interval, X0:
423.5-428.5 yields -0.01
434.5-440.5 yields -0.04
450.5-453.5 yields 0.01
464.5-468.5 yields -0.03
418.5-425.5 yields -0.03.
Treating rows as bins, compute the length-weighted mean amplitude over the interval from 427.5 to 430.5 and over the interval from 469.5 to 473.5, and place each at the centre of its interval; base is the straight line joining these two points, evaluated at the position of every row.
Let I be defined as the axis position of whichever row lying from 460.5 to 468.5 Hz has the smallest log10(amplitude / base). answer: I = 461.0 Hz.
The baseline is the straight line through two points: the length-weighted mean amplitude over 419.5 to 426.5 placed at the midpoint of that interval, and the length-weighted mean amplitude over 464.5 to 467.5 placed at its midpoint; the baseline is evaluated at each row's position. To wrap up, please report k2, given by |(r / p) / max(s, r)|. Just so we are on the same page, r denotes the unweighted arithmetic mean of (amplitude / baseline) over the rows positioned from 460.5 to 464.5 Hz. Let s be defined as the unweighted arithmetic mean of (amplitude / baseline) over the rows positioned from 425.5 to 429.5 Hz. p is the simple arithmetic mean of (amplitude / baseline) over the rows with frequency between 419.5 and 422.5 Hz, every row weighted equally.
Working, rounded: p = 1.01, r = 0.96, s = 0.987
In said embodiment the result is 0.96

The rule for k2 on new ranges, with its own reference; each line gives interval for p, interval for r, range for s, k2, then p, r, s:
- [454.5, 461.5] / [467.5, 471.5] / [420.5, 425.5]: 1.01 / 0.94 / 0.94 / 0.992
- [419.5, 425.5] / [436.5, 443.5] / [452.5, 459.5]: 1.00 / 1.00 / 0.98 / 0.955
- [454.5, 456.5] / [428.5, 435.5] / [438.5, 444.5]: 1.03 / 0.97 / 1.00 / 0.966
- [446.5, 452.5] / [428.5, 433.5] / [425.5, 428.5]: 1.06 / 0.94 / 0.99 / 0.991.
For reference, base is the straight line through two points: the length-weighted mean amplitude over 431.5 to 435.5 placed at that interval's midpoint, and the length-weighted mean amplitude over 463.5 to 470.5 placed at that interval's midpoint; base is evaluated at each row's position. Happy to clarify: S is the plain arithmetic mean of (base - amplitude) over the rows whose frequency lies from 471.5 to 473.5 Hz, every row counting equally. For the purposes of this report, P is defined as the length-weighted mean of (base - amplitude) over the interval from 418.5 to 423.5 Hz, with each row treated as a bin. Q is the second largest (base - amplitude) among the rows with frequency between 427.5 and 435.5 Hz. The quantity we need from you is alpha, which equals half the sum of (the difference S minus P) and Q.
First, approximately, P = 0.06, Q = 0.40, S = 0.269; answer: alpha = 0.31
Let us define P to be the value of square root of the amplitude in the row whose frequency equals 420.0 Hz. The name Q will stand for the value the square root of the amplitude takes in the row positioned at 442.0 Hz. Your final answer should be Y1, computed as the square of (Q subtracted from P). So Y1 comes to 0.0056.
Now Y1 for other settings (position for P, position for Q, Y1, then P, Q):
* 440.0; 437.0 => 0.0014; 2.50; 2.54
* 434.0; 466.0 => 0.0082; 2.59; 2.68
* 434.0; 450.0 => 0.0018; 2.59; 2.63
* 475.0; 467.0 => 0.0037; 2.70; 2.77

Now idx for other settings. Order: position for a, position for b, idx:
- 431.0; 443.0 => 12.6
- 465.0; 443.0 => 12.9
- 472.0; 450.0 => 13.8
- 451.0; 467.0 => 14.5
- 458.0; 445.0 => 13.5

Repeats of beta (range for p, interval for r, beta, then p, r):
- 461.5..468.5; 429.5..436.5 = 6.1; 0.39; 6.5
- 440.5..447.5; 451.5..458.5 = 6.6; 0.23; 6.9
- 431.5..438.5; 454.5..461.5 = 6.6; 0.31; 6.9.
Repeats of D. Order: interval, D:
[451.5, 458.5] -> 6.6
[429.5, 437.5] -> 6.2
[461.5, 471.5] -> 7.1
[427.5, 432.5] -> 6.0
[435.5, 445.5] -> 6.4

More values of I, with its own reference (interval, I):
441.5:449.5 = 447.0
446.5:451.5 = 447.0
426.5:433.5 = 428.0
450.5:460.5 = 457.0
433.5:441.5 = 440.0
